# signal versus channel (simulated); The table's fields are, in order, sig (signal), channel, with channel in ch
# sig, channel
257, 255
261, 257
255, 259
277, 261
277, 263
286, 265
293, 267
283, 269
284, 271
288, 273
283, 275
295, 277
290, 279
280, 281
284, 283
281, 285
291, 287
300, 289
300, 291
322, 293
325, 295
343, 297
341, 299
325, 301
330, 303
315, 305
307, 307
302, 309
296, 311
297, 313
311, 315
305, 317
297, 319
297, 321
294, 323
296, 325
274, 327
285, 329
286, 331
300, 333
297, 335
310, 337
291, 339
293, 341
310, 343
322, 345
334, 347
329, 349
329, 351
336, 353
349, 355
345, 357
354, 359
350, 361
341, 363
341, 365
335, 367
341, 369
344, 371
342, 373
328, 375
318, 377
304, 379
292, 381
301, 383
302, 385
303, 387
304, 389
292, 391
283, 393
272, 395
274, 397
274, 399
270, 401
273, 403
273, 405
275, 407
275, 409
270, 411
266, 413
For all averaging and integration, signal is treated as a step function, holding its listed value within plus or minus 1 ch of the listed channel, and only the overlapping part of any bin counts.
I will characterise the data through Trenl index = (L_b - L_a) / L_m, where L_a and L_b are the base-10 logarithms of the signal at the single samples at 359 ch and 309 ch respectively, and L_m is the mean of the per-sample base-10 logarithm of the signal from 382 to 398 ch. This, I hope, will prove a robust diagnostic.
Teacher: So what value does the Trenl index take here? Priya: -0.028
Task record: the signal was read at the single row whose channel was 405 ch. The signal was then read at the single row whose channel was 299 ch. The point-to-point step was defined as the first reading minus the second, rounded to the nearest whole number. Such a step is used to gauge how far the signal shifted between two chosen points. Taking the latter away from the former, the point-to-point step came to -68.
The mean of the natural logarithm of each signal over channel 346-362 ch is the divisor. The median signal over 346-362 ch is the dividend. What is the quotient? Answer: 58.4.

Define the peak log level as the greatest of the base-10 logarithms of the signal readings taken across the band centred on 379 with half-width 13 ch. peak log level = 2.537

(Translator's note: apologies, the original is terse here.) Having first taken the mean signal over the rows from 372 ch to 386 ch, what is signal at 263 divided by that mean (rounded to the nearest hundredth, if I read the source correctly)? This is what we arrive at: 0.89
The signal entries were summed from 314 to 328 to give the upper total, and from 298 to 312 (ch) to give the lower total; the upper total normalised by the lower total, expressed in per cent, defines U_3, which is 94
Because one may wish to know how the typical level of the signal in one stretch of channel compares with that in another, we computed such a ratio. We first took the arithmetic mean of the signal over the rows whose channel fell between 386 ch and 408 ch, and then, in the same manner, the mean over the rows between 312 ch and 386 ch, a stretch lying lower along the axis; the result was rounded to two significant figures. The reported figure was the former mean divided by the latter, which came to 0.89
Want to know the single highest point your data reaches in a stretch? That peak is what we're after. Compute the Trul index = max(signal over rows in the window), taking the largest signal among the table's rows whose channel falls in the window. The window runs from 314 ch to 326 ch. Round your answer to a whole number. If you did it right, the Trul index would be 311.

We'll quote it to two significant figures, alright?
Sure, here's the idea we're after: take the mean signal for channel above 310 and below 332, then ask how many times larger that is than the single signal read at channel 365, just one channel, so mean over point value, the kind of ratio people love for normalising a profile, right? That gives 0.86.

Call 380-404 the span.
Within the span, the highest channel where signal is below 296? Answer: 403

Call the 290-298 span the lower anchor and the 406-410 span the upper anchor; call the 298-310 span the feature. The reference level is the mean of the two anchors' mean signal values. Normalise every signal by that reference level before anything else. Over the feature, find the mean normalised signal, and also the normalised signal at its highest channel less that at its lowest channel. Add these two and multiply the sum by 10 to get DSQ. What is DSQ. 9.4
